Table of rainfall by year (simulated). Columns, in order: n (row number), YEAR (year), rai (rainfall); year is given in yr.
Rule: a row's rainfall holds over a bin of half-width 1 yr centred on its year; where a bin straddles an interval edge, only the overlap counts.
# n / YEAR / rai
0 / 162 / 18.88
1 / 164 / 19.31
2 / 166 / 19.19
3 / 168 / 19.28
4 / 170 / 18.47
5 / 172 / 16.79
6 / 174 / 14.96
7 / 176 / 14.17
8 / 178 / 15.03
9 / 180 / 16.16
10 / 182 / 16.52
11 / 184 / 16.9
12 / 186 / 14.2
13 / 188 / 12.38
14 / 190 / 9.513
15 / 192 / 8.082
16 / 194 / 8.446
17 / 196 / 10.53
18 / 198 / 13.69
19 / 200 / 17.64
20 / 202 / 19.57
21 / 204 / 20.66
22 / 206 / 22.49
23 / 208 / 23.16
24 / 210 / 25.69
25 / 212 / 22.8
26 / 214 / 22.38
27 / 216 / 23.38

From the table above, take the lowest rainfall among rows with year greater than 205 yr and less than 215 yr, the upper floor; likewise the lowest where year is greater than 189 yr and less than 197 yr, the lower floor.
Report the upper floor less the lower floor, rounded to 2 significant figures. 14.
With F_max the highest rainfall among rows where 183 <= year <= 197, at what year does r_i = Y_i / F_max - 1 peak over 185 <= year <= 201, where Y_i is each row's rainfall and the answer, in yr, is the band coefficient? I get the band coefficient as 200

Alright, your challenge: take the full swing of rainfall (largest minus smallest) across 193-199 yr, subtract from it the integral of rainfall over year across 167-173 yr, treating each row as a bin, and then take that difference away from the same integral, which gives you 213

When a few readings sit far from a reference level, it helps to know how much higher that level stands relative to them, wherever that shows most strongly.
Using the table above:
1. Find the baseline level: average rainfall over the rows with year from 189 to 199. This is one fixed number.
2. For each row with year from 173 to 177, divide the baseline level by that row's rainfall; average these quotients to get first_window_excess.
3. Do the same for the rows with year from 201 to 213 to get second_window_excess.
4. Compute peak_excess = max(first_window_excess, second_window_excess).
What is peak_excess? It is 0.69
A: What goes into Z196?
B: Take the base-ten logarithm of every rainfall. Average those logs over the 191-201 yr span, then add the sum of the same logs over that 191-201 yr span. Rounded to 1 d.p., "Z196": 6.3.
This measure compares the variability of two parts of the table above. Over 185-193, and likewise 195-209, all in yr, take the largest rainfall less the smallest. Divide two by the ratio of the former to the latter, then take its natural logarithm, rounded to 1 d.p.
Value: 1.4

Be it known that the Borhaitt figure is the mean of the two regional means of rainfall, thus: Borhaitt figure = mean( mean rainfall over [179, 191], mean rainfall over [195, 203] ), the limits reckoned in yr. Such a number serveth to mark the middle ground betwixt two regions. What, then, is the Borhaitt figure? 14.8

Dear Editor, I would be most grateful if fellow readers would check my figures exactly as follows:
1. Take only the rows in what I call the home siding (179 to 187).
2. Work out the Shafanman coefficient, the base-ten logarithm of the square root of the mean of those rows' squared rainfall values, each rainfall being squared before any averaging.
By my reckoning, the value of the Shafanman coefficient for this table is 1.20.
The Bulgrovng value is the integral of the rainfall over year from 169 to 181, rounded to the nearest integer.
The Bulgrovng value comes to 191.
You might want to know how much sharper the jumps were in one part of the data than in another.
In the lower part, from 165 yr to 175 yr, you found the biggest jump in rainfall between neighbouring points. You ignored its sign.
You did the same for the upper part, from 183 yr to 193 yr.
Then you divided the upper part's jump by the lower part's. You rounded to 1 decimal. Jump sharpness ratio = 1.6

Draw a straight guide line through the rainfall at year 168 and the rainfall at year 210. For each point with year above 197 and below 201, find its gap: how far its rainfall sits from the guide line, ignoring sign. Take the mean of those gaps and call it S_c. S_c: 8.3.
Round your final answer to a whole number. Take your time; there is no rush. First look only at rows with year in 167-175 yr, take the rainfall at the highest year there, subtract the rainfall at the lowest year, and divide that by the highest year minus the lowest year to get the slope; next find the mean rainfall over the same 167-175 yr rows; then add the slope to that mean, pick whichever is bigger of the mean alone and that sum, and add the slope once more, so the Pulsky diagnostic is 17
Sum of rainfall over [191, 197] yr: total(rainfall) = 27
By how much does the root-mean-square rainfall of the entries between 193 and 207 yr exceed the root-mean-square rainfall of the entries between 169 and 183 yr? 1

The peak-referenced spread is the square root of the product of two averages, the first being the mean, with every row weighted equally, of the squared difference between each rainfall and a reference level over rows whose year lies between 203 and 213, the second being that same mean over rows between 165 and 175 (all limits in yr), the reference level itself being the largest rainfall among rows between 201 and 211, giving 26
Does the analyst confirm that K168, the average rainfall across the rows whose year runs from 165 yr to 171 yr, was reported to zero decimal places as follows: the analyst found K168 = 19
